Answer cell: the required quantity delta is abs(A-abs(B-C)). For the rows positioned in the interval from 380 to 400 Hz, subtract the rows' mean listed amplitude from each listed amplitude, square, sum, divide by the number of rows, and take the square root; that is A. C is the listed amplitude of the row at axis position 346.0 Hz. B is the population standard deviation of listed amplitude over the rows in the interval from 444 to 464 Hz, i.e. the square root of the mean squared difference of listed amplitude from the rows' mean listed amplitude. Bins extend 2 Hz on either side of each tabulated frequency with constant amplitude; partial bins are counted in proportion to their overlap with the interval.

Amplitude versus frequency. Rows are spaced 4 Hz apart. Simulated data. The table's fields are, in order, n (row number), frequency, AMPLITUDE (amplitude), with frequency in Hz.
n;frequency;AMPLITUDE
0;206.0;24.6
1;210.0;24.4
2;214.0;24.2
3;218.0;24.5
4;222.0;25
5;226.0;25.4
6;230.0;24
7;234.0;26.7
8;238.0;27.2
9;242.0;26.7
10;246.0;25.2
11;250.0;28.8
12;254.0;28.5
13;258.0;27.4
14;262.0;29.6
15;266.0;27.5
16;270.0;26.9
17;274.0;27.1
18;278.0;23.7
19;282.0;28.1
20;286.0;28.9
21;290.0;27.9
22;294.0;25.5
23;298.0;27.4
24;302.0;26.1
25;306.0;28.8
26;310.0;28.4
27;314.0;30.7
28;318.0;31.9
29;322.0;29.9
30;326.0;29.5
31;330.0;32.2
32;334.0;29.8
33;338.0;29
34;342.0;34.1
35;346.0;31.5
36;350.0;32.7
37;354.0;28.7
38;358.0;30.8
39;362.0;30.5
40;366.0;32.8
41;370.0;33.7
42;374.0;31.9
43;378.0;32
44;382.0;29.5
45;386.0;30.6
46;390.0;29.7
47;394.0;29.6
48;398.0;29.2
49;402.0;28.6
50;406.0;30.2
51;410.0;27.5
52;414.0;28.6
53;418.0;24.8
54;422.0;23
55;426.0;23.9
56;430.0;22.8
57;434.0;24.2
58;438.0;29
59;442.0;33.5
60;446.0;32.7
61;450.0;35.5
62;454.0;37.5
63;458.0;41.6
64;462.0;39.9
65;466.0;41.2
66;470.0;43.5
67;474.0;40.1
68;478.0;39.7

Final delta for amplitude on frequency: 28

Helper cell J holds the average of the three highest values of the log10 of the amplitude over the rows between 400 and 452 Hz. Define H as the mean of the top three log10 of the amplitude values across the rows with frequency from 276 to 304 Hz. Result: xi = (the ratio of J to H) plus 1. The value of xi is 2.05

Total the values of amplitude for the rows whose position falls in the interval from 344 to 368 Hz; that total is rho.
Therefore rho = 187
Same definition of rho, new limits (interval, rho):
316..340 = 182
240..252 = 81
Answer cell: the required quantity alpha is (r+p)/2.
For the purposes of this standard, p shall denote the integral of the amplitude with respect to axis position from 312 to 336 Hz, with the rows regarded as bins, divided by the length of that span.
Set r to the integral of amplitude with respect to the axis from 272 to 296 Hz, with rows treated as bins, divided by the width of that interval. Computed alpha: 28.8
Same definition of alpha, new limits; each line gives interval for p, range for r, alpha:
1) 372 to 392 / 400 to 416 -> 29.7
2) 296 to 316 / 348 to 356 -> 29.5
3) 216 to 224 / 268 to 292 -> 25.9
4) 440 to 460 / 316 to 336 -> 33.4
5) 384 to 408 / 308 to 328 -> 29.9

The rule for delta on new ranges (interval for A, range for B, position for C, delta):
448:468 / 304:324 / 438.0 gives 25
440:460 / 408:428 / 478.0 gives 34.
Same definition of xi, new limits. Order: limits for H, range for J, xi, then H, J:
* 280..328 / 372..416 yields 2.01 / 1.49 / 1.50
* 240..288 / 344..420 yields 2.04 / 1.46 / 1.52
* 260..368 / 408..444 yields 1.97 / 1.52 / 1.48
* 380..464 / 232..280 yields 1.91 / 1.60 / 1.46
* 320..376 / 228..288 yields 1.96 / 1.53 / 1.46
